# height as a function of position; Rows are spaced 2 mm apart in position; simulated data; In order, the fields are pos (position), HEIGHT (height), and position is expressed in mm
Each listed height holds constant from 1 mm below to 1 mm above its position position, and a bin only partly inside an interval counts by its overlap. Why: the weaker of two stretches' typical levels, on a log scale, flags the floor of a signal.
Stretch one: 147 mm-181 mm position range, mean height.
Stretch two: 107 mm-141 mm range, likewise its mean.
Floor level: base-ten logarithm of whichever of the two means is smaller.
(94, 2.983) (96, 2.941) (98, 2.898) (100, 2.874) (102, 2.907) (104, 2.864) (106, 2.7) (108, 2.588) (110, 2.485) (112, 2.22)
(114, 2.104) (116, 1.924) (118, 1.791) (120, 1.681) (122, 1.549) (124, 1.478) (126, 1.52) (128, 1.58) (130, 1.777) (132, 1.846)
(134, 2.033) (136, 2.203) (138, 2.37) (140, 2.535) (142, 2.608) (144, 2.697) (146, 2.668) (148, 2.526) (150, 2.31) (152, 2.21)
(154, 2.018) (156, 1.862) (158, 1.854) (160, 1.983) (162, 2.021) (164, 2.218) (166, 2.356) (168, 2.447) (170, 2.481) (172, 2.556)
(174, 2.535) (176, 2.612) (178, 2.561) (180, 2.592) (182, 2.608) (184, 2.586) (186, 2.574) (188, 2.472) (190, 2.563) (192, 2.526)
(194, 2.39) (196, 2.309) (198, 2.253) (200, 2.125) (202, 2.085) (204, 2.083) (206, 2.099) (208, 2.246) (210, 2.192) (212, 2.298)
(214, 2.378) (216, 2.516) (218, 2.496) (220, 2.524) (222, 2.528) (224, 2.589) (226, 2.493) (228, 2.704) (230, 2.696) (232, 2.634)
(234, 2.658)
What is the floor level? 0.297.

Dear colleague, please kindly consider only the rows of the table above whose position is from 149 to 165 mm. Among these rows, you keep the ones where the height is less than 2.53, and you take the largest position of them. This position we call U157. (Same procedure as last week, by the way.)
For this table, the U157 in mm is 164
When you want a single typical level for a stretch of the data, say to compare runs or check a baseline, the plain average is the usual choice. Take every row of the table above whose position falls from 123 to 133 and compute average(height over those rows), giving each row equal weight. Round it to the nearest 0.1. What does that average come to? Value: 1.6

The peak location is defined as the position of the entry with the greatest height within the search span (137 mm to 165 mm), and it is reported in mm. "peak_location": 144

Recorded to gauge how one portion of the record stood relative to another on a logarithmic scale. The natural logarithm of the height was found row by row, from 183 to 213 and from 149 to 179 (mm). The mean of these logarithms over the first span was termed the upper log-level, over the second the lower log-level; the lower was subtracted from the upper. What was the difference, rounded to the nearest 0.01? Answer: 0.03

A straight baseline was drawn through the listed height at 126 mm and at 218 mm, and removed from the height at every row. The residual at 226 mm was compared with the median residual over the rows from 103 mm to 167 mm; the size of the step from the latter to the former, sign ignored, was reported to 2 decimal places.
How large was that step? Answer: 0.51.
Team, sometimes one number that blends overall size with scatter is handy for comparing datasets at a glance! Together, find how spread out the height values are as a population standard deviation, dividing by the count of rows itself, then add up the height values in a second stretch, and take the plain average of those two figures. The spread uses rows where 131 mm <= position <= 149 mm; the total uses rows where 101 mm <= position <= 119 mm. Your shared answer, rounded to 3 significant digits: 10.9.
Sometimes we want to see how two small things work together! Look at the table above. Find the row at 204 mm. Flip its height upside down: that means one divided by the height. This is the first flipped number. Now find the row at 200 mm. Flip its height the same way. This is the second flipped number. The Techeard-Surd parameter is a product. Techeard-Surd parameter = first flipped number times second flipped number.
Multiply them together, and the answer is 0.226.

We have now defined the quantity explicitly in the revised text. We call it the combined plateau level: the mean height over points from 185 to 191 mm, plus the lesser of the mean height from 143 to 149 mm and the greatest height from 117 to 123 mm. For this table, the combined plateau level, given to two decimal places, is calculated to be 4.33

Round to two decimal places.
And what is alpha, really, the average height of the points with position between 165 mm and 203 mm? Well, 2.45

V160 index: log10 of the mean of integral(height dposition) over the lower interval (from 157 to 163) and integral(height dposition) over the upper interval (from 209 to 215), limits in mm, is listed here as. 1.10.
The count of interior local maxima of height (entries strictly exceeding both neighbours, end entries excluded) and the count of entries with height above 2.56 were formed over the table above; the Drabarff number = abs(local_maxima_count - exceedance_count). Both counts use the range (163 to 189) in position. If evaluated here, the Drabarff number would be 3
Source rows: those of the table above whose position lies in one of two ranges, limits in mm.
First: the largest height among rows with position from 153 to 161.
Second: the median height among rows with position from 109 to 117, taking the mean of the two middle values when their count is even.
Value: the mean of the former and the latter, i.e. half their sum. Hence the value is 2.09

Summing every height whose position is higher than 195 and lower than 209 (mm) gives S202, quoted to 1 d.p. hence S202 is 15.2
